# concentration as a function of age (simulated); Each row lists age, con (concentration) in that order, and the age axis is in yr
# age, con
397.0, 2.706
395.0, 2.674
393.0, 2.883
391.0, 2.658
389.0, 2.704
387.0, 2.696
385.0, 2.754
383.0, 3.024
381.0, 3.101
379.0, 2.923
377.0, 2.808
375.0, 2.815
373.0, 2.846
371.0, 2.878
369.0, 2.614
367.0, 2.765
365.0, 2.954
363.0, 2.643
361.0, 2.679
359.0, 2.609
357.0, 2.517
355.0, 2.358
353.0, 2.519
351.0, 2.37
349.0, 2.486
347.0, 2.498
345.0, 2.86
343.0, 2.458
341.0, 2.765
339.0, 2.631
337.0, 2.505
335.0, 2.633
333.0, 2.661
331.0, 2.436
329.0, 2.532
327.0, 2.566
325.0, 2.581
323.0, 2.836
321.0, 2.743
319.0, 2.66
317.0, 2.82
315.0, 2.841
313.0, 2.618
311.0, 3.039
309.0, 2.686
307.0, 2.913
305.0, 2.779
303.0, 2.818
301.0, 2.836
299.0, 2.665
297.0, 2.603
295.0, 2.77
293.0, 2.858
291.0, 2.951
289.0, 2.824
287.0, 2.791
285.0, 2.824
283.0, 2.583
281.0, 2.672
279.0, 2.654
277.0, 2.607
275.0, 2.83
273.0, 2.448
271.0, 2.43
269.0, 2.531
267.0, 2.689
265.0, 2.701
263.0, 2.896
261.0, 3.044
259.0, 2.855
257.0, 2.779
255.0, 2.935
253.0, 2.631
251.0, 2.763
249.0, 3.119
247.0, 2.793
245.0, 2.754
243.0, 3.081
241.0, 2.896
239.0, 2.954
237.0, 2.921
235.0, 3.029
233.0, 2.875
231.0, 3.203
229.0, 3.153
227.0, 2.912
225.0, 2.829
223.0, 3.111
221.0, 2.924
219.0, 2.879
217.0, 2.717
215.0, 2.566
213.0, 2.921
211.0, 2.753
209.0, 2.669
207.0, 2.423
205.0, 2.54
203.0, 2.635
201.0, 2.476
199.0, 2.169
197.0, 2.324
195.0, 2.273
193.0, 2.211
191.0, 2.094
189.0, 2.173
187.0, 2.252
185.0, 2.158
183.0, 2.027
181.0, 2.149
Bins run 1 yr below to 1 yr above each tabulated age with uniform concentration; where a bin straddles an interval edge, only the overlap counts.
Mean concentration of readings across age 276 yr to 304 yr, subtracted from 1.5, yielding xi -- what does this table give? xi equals -1.25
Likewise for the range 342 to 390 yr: -1.20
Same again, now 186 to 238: -1.16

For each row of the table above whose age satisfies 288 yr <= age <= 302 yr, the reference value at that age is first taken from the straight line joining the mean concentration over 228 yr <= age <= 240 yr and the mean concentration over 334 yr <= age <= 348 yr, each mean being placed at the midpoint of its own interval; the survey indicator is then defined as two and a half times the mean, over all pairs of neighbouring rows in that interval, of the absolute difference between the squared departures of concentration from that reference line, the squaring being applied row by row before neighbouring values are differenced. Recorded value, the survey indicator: 0.04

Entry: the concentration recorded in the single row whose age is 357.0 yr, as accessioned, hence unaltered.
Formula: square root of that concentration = 1.59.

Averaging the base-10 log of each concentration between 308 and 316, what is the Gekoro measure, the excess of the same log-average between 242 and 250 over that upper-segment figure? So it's 0.021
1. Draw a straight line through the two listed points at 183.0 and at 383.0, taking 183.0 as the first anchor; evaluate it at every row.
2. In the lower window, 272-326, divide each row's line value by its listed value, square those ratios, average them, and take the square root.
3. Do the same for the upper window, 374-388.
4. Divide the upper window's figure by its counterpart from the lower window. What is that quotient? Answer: 1.11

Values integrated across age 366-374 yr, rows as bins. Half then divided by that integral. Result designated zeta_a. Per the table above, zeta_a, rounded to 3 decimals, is 0.023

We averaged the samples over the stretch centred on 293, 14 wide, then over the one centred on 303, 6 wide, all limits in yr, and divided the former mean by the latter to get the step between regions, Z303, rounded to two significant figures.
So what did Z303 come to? 0.99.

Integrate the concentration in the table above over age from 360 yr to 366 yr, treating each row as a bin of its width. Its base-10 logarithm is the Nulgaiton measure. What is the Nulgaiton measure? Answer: 1.22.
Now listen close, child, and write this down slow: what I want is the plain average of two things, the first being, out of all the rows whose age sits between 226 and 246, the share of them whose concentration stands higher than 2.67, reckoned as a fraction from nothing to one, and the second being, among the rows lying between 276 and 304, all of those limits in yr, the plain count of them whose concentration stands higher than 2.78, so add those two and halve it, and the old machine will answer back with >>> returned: 4.0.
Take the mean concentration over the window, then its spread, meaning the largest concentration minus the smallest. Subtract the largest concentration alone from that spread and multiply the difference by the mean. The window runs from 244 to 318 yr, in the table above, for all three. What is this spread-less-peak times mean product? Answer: -6.7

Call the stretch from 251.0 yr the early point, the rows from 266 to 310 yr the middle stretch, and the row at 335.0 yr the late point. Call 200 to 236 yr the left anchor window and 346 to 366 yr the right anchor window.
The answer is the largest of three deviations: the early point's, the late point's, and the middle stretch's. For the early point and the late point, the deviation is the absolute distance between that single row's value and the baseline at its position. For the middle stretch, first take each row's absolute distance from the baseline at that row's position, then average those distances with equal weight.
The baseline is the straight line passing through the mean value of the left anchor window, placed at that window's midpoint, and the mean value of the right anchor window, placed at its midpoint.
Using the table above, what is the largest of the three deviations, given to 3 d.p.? 0.133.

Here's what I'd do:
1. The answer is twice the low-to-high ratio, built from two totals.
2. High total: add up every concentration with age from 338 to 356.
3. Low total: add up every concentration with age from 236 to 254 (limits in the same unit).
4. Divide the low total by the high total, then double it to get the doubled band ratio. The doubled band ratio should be 2.26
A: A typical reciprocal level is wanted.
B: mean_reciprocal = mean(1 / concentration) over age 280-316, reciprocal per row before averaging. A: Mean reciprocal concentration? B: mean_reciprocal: 0.360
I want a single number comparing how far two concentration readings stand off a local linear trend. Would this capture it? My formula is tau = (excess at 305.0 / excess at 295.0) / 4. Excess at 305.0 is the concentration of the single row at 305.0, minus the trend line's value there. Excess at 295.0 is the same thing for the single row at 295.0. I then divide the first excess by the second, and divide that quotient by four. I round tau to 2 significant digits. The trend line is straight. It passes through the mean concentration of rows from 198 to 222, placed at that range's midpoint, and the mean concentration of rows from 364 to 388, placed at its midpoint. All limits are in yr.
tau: 0.21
